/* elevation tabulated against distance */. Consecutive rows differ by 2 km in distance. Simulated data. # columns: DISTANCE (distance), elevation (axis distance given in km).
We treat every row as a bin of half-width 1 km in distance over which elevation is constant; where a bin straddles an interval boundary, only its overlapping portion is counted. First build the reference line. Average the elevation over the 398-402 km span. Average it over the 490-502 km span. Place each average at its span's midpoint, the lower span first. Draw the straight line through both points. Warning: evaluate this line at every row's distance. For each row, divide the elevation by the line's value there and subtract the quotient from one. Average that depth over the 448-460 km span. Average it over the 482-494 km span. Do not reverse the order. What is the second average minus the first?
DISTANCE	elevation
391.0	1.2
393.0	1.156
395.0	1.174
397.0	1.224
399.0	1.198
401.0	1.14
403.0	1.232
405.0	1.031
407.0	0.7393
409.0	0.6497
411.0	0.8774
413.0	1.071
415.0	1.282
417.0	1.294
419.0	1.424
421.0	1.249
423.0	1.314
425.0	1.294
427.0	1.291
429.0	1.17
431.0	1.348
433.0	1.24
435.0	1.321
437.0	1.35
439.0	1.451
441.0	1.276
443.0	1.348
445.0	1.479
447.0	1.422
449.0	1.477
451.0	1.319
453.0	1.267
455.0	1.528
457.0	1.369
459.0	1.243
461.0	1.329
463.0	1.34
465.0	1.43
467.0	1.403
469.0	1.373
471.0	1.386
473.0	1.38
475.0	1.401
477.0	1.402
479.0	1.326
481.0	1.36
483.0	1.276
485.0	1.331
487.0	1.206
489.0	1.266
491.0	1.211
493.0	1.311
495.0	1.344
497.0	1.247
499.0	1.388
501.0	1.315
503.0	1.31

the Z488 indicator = 0.12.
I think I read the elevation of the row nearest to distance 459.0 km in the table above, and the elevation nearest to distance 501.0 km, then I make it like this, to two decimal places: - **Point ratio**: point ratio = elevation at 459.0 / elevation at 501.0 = 0.95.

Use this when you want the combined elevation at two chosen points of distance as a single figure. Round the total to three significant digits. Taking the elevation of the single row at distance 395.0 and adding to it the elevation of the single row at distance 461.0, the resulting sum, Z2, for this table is 2.50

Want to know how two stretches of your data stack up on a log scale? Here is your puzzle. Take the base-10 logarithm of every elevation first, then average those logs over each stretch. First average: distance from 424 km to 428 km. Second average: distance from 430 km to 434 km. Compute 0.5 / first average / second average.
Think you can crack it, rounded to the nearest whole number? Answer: 40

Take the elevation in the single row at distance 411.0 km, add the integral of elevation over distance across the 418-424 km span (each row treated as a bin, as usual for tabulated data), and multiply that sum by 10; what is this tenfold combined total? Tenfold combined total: 89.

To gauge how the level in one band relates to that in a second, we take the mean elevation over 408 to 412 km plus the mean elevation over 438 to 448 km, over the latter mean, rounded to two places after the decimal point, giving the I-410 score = 1.55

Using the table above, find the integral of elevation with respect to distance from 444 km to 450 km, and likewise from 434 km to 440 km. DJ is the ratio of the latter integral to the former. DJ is 0.94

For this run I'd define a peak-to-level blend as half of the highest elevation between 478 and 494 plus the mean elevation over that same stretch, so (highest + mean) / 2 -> 1.32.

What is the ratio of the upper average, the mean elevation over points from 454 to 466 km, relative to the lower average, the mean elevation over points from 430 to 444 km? 1.03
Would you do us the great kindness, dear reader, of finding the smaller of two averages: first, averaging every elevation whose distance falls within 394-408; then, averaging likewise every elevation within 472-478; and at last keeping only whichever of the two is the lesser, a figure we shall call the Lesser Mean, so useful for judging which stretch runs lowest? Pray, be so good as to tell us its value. 1.11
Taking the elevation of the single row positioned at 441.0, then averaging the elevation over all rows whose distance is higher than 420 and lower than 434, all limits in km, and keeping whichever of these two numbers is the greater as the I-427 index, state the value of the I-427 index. 1.28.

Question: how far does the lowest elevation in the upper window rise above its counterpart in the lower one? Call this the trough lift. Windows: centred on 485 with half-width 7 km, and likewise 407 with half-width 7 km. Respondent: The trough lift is 0.56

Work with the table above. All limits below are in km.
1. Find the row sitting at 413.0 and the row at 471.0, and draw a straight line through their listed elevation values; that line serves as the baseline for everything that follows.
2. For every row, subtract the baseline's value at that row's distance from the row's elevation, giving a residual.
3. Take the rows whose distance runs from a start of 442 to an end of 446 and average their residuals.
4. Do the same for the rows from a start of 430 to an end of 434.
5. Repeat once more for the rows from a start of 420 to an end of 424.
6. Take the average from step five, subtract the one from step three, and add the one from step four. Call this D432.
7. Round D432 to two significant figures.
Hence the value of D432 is 0.11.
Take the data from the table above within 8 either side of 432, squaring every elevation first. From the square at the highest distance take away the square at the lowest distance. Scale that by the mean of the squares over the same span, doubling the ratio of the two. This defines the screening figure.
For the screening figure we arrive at 0.5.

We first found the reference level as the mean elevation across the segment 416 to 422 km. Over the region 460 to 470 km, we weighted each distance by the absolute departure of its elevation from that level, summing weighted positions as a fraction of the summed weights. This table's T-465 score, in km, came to 466.1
